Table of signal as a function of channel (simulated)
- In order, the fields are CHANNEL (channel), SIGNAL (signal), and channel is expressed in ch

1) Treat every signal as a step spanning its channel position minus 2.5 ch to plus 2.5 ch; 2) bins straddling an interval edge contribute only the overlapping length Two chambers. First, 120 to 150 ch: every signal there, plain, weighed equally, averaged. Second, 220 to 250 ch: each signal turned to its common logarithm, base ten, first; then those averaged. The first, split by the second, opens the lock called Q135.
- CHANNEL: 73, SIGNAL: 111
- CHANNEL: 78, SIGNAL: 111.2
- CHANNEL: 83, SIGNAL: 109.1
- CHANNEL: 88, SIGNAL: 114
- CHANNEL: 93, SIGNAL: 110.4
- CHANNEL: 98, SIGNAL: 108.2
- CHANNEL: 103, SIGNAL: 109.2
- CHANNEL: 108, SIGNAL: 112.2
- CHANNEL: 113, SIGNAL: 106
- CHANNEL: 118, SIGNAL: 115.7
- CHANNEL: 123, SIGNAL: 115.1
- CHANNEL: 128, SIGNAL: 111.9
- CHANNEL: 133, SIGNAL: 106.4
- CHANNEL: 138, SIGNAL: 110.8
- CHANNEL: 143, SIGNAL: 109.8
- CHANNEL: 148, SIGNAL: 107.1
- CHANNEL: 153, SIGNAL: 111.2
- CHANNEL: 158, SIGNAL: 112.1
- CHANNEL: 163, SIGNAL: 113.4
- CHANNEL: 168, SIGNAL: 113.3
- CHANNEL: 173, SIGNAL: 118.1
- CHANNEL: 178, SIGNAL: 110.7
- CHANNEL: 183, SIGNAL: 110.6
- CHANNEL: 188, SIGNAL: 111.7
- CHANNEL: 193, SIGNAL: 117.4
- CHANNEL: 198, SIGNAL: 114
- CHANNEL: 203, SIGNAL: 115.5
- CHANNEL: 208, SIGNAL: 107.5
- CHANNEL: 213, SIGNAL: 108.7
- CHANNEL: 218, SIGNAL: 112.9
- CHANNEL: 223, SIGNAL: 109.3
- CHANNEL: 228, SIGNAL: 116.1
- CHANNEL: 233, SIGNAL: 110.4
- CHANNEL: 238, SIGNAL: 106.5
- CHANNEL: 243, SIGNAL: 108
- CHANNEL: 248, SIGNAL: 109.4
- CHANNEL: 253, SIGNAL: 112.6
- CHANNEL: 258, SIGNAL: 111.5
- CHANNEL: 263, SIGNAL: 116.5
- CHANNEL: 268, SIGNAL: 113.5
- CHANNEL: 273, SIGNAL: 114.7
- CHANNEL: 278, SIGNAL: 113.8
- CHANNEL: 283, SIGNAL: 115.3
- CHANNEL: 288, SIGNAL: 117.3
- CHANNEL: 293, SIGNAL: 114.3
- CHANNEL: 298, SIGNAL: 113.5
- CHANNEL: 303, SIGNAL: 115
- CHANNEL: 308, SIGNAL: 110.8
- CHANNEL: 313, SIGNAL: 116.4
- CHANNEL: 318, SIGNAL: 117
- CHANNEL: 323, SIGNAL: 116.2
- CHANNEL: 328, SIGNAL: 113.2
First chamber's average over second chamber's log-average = 54.0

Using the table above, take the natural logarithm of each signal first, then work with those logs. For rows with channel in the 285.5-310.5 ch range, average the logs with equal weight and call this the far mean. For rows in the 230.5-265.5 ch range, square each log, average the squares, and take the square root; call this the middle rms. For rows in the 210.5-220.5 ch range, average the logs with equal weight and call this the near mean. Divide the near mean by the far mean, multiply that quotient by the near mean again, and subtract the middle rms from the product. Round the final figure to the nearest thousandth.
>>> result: -0.029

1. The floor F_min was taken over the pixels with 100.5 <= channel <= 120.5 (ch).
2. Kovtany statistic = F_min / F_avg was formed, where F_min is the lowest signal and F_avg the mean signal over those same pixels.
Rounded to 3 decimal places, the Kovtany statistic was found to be 0.957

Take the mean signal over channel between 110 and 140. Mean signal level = 111.0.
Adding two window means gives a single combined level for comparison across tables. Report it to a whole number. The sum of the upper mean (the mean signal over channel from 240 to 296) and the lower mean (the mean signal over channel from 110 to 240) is 225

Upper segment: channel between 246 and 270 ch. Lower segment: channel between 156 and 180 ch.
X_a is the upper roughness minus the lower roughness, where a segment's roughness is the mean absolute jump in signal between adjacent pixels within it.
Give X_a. 0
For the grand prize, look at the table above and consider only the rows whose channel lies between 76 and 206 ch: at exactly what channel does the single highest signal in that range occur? 173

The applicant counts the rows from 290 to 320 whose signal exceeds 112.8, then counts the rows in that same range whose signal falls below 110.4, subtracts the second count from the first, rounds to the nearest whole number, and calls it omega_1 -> 5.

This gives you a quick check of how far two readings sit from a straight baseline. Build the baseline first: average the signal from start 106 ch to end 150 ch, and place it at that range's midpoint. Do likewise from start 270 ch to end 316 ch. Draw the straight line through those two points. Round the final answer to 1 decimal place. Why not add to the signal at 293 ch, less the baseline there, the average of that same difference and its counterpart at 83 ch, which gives -0.6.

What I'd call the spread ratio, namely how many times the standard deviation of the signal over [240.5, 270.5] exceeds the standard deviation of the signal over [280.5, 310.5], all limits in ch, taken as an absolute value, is 1.4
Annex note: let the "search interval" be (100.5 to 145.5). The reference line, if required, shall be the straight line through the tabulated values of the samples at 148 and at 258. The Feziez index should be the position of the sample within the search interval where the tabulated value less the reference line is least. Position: 133 ch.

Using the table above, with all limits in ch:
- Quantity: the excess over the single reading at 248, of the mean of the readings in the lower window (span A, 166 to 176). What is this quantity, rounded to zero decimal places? 6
